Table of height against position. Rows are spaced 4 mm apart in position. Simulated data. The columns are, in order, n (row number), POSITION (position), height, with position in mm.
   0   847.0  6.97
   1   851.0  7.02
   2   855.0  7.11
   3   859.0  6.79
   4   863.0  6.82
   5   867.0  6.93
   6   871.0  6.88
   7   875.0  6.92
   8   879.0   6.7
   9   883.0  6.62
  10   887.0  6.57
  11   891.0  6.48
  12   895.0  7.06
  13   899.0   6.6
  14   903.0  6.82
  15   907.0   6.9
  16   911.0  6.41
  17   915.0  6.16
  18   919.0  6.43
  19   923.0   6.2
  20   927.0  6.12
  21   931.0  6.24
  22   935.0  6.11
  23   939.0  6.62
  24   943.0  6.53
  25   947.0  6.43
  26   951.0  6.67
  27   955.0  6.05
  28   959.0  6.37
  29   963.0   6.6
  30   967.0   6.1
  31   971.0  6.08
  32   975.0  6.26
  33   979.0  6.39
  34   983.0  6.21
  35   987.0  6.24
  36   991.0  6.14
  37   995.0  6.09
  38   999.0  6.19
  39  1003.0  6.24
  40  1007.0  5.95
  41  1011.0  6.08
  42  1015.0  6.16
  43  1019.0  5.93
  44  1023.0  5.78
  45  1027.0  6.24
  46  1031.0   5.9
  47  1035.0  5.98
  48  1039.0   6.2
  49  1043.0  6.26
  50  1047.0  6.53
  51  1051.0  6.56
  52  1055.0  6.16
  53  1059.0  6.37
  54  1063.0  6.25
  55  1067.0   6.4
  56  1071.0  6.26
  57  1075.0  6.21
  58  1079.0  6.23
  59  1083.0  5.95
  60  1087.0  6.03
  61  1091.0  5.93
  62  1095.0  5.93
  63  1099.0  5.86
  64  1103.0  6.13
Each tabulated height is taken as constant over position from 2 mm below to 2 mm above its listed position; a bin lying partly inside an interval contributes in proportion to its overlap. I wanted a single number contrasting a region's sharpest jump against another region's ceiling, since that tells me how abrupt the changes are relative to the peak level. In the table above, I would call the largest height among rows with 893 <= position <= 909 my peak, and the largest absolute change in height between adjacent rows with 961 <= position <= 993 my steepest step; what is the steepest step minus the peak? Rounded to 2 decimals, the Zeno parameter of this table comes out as -6.56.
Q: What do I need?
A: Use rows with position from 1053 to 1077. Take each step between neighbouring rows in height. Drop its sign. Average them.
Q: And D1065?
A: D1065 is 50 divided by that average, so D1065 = 373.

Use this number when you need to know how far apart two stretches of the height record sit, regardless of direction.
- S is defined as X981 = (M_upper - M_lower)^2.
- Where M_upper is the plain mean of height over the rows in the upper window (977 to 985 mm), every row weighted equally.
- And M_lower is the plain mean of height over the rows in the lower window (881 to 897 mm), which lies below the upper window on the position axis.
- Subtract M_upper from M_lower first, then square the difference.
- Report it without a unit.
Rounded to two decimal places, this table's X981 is 0.15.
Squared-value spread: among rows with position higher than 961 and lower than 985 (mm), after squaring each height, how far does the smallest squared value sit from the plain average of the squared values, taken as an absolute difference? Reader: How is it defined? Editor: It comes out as 2.4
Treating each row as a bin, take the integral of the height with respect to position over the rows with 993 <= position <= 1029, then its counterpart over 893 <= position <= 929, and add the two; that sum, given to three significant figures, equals 453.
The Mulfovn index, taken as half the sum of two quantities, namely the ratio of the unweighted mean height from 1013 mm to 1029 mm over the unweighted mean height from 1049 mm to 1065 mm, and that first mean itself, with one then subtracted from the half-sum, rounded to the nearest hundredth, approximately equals 2.49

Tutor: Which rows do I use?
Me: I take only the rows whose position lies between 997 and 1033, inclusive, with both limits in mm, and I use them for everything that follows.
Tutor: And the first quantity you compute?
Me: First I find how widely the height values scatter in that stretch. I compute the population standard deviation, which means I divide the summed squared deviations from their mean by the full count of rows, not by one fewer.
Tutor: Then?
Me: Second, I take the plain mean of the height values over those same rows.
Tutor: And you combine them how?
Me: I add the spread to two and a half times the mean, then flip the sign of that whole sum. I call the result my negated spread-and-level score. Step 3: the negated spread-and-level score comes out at -15.3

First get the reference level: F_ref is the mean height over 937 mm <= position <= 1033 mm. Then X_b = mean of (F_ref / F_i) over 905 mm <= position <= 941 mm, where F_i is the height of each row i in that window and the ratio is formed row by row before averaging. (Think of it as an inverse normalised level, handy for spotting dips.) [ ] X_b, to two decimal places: 0.98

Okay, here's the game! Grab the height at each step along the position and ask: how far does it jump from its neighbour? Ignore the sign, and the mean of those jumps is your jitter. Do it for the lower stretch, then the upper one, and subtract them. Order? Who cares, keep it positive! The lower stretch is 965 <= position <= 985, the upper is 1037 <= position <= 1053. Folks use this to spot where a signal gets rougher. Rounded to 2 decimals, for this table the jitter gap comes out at 0.01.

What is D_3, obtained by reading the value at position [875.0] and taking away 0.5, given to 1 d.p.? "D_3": 6.4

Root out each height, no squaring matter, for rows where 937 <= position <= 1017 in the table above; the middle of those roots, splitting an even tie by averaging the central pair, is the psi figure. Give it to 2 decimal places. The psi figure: 2.49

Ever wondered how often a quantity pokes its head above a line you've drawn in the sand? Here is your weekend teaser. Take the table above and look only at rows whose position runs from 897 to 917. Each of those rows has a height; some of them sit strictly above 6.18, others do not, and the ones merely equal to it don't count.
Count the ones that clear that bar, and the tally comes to 4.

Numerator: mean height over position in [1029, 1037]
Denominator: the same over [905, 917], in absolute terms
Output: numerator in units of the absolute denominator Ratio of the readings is 0.92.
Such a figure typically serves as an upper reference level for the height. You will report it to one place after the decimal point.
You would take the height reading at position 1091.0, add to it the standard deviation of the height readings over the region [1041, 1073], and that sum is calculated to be 6.1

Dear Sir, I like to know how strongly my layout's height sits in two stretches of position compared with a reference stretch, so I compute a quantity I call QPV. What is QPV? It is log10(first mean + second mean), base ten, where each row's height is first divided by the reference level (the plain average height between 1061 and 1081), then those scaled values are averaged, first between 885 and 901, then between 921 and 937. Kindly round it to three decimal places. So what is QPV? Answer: 0.311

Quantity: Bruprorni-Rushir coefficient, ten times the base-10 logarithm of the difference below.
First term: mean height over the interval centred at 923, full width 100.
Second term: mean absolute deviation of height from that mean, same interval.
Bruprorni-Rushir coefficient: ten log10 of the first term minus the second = 7.95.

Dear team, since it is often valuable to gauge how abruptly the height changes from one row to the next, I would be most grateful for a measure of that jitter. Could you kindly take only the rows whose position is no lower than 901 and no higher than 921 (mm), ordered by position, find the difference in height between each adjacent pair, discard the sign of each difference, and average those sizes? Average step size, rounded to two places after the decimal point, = 0.27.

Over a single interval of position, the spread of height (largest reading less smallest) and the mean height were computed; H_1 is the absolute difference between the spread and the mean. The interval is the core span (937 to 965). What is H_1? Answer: 5.85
